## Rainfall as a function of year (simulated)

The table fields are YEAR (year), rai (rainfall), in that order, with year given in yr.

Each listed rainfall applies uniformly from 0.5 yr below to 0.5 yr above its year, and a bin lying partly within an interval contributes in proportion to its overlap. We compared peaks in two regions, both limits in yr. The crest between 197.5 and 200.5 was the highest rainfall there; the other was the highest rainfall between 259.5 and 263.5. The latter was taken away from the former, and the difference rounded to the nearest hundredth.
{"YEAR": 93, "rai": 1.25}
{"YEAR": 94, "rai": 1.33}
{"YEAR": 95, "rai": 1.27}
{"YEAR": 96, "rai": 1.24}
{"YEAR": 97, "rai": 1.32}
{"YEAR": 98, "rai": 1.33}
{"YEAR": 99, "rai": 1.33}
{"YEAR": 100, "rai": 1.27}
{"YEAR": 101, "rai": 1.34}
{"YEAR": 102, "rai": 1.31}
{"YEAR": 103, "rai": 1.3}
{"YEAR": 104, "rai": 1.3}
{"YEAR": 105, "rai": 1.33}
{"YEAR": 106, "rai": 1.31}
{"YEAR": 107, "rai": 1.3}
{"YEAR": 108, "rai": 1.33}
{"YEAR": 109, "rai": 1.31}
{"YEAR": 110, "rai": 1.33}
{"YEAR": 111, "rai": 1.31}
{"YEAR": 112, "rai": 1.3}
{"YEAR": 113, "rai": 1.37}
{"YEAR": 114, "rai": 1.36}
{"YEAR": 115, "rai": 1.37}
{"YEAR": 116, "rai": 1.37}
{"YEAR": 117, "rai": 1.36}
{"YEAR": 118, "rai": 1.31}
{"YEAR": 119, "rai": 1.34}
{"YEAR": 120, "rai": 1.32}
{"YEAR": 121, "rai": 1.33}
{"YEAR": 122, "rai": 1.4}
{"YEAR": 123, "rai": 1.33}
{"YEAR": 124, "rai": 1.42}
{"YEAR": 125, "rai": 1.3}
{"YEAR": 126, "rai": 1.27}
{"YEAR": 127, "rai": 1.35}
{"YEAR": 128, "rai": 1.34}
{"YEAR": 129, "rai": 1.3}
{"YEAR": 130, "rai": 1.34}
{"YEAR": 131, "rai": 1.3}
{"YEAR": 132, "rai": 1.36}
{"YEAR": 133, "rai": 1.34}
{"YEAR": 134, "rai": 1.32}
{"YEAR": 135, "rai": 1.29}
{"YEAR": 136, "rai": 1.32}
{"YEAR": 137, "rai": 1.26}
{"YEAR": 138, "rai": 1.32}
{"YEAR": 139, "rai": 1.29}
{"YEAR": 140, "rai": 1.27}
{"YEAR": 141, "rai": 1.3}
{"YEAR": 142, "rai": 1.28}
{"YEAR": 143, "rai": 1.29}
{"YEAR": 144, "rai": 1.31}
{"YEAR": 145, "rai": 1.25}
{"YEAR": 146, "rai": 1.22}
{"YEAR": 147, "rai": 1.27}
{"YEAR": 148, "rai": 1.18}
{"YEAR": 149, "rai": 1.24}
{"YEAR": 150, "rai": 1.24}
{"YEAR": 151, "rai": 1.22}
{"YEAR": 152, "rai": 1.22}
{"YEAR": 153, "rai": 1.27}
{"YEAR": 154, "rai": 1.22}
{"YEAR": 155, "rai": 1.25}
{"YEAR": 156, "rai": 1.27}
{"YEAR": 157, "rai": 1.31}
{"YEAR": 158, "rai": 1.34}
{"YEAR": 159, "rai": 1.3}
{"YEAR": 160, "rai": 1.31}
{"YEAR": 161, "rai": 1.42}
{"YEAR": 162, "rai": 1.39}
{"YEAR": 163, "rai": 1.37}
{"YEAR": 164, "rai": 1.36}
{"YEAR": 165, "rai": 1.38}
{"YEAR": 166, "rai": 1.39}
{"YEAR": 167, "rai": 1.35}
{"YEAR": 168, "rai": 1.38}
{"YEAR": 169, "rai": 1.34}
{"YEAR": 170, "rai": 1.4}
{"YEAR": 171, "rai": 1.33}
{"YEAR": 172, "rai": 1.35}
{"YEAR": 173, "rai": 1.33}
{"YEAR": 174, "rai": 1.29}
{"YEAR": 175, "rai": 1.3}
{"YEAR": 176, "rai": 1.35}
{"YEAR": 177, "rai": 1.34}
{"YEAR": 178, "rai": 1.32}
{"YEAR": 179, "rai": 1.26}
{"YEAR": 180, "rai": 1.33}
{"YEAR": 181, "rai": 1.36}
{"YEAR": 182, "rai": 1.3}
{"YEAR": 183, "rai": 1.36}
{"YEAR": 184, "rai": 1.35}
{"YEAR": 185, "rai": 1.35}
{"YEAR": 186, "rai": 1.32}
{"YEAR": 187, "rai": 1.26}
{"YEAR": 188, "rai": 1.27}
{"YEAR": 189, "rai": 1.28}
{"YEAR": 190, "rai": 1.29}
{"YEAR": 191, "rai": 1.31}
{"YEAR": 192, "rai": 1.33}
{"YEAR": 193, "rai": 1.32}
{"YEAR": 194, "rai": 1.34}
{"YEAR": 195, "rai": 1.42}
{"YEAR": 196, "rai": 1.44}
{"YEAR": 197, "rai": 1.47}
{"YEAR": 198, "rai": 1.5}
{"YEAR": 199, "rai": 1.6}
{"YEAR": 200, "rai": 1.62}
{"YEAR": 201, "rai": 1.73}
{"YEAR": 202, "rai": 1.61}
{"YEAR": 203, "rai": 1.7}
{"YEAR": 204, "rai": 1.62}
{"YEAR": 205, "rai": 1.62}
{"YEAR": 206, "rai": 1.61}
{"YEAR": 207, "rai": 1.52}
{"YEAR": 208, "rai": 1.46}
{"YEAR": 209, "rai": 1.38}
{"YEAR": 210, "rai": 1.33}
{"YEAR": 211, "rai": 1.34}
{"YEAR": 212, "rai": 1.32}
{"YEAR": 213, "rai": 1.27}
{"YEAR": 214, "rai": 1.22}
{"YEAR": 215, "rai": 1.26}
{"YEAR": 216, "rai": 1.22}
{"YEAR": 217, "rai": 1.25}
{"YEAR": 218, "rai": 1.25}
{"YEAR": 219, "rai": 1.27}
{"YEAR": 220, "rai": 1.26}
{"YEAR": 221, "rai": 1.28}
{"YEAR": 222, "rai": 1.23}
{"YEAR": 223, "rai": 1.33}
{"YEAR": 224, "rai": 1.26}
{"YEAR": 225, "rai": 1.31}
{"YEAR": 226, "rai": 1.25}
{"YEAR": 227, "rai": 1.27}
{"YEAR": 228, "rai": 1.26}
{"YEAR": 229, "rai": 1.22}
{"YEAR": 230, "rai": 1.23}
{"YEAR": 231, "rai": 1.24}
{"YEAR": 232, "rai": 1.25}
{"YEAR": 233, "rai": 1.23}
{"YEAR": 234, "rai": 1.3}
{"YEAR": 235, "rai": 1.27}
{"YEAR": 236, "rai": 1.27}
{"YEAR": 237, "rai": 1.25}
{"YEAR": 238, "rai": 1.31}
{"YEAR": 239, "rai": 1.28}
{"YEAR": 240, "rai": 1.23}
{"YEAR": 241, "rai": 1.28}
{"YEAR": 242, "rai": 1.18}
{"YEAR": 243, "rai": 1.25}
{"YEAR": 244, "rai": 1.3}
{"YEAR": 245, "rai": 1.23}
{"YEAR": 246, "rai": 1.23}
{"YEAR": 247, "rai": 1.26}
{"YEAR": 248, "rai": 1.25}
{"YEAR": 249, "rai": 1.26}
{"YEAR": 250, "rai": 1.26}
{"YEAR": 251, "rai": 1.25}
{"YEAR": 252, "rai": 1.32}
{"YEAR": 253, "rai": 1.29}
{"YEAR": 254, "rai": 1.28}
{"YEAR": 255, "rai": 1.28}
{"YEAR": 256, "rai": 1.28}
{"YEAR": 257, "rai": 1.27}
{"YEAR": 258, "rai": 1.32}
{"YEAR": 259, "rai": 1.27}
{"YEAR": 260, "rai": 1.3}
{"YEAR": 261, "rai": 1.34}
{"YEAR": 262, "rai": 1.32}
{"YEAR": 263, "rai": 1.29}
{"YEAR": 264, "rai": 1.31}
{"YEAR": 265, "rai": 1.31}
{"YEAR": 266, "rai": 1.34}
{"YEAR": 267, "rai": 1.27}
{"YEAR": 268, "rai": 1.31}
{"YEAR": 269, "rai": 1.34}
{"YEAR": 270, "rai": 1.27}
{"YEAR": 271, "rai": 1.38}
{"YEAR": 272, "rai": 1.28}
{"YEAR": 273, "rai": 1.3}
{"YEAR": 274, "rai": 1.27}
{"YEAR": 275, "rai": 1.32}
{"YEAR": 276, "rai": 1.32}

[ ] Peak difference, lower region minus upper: 0.28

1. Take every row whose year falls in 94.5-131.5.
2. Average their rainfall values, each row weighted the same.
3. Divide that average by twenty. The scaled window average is 0.0662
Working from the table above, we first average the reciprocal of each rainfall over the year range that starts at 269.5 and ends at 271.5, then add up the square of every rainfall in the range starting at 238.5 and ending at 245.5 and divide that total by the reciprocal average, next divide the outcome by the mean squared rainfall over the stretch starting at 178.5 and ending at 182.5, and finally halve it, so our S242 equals 4.2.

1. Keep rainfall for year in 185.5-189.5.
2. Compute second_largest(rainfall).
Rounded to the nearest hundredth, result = 1.28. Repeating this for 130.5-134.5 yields 1.34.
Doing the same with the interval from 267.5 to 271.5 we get 1.34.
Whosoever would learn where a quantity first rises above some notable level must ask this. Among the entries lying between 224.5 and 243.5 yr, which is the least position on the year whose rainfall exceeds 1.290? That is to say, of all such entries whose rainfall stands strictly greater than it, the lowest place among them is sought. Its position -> 225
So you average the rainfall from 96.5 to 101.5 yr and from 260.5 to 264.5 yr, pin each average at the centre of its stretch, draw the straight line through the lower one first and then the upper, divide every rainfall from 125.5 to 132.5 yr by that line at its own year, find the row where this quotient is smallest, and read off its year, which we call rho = 126 yr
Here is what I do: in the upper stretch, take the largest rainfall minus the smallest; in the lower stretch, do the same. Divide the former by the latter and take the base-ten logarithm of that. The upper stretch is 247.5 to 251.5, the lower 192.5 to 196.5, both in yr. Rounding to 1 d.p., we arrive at -1.1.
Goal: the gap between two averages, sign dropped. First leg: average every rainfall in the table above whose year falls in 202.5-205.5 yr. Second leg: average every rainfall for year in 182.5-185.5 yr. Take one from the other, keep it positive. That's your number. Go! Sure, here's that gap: 0.293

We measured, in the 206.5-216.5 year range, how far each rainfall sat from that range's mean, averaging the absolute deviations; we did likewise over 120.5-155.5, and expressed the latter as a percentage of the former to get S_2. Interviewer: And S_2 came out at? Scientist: 55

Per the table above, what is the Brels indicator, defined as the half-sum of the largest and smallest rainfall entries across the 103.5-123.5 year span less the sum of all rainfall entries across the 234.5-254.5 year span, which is -23.9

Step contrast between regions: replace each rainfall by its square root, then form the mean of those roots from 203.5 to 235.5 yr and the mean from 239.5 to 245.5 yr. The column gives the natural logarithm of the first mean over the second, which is 0.027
